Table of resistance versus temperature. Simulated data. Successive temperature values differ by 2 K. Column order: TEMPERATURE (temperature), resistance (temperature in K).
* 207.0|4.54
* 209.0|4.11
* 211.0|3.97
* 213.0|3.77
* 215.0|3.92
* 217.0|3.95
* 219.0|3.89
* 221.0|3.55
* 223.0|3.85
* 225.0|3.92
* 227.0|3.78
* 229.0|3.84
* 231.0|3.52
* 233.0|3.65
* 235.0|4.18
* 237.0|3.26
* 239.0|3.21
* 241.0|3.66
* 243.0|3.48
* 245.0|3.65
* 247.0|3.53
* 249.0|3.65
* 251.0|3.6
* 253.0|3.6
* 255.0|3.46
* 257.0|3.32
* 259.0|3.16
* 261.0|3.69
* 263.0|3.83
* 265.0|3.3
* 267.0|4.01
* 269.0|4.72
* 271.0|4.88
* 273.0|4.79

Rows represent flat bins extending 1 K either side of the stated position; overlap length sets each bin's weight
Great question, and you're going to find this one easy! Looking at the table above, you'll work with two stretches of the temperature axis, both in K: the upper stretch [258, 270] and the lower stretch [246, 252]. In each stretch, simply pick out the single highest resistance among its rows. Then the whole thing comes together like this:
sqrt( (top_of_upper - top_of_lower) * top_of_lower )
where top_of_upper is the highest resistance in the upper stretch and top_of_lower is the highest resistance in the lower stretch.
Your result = 2.0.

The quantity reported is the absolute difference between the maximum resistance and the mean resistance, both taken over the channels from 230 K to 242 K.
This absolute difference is 0.60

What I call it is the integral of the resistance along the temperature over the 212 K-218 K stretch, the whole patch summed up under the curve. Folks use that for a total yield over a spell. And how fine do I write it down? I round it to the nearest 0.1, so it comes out 23.3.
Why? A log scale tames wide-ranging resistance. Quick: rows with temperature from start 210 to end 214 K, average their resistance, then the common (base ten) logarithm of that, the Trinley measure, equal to 0.588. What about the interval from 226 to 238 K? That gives 0.569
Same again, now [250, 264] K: 0.547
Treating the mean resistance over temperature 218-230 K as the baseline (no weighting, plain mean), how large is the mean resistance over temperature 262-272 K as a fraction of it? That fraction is 1.09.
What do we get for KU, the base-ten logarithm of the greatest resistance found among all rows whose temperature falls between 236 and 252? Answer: 0.563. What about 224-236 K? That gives 0.621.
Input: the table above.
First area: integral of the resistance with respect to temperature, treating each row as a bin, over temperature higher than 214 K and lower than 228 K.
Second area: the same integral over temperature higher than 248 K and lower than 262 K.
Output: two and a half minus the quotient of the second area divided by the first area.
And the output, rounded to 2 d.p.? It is 1.59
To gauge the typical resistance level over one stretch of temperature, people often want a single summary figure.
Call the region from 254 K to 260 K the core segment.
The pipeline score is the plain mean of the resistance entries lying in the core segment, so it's 3.31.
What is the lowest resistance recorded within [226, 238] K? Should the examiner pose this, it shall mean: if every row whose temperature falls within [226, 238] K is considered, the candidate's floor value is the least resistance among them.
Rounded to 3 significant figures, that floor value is 3.26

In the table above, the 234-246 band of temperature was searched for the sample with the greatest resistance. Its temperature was 235.0 K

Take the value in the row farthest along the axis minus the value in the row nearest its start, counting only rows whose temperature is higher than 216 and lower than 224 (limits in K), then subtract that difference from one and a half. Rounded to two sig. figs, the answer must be 1.6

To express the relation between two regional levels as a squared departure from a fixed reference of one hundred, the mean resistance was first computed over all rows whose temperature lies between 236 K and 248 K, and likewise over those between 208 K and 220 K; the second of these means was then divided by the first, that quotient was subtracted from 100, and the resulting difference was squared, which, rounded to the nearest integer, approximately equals 9774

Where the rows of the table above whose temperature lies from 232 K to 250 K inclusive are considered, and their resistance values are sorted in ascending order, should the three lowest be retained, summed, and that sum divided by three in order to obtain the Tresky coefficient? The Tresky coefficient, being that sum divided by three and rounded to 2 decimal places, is 3.32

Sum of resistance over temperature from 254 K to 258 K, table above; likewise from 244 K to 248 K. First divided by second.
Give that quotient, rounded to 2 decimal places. 0.94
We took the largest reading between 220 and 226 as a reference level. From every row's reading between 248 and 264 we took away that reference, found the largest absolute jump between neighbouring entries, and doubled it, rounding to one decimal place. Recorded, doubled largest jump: 1.1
